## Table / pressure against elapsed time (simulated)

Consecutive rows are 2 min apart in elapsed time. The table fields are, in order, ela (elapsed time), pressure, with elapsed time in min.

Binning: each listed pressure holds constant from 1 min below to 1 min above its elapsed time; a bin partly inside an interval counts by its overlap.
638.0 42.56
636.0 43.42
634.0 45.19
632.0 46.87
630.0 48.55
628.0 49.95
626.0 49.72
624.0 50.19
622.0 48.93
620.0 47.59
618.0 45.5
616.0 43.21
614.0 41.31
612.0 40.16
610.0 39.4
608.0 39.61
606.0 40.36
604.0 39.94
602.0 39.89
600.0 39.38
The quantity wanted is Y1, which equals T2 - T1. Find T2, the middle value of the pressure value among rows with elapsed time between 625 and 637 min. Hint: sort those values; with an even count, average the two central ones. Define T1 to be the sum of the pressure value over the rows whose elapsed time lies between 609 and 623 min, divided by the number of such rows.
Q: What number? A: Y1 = 4.0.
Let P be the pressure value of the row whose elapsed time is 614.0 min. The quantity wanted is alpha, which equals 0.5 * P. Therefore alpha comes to 20.7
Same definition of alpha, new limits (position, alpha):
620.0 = 23.8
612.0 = 20.1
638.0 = 21.3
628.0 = 25.0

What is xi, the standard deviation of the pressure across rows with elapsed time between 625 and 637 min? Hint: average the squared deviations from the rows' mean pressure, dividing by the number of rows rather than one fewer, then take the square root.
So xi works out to 2.4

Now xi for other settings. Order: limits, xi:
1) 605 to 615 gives 0.7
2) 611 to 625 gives 3.6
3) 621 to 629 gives 0.5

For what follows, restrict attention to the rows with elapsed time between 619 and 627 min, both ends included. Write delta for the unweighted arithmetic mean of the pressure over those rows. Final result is 49.1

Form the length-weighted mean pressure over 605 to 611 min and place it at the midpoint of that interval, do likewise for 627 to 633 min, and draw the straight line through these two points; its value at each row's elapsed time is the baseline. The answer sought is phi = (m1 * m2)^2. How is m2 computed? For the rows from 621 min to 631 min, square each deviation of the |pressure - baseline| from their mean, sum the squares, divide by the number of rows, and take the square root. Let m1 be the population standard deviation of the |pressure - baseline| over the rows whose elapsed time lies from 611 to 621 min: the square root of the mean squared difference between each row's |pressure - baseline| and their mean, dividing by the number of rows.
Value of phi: 2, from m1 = 1.0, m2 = 1.40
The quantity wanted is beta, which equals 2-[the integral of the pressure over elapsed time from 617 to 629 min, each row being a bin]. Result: -582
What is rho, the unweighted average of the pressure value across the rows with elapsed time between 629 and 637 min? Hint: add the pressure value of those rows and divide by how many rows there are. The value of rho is 46.0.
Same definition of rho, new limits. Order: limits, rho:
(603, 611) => 39.8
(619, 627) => 49.1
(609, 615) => 40.3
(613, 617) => 42.3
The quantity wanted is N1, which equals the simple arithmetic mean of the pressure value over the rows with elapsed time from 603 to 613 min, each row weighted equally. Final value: 40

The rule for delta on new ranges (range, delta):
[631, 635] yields 46.0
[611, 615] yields 40.7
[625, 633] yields 48.8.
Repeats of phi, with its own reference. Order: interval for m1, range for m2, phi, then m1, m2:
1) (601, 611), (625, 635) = 1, 0.7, 1.51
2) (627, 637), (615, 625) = 12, 2.5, 1.39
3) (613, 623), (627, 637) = 10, 1.3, 2.50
